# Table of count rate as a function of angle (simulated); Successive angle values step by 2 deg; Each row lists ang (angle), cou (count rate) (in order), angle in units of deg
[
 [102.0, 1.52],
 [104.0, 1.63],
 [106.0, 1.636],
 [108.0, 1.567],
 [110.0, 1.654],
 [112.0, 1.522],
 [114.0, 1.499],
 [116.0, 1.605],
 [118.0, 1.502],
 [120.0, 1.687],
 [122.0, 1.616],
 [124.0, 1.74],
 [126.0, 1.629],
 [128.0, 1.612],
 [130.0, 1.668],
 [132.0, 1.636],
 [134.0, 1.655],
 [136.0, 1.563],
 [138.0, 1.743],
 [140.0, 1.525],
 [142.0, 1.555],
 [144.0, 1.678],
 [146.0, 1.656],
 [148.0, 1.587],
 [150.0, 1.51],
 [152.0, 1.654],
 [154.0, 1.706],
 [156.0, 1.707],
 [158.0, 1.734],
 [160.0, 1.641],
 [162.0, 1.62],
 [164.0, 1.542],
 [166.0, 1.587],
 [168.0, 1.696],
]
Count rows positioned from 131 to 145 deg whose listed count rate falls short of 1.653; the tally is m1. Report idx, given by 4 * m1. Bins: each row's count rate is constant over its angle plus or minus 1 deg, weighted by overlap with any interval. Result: 16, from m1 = 4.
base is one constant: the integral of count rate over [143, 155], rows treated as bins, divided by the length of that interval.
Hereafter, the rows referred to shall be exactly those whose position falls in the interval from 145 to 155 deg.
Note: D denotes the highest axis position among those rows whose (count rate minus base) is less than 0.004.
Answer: 150.0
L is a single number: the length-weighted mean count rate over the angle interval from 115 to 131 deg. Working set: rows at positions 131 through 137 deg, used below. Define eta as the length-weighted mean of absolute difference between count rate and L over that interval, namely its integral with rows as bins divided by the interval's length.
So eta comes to 0.032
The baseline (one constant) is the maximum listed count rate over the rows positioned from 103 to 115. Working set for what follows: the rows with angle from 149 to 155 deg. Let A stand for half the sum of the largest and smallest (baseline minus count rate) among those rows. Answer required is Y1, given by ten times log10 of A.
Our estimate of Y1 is -13.4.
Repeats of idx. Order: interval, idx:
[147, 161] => 12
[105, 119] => 24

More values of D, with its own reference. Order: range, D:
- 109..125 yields 122.0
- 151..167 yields 166.0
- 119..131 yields 128.0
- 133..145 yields 142.0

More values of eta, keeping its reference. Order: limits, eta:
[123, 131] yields 0.042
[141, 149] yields 0.048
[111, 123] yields 0.079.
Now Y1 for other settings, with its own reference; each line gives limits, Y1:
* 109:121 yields -12.1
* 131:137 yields -13.5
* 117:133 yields -14.8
